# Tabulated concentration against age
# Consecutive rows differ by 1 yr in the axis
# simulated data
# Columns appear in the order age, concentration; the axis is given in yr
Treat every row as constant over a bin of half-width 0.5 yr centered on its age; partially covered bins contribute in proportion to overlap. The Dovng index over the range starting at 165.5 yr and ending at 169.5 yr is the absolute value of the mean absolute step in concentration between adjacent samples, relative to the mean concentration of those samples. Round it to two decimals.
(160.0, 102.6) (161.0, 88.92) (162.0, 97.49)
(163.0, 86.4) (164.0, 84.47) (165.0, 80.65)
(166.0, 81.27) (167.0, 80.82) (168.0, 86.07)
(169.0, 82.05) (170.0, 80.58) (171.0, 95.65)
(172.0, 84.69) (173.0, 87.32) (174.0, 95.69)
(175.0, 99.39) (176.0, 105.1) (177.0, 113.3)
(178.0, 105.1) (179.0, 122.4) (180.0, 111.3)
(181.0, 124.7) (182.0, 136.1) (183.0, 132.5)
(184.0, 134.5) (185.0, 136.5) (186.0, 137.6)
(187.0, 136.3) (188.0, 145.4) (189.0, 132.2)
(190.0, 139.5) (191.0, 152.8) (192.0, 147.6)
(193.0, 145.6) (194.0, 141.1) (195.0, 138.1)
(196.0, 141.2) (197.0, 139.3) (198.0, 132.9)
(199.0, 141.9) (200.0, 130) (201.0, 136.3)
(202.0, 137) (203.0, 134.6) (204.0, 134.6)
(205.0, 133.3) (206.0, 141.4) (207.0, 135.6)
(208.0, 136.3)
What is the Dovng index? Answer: 0.04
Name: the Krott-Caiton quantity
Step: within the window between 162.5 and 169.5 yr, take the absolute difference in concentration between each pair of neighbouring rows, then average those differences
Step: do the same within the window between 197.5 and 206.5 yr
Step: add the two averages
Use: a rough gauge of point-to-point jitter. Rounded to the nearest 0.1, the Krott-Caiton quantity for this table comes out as 7.6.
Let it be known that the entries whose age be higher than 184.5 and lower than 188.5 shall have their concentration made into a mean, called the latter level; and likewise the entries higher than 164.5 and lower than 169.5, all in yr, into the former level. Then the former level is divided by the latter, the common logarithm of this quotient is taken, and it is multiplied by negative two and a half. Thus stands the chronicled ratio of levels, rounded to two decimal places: 0.57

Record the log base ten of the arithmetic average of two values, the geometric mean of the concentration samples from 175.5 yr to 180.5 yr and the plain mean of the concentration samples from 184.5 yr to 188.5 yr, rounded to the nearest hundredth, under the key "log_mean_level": 2.10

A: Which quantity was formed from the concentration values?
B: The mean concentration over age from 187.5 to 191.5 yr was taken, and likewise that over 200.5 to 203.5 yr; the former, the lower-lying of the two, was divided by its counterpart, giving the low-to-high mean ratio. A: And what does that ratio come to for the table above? 1.0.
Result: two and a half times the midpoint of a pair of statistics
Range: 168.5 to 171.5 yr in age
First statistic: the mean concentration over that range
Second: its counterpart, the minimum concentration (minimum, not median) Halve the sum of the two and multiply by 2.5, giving 208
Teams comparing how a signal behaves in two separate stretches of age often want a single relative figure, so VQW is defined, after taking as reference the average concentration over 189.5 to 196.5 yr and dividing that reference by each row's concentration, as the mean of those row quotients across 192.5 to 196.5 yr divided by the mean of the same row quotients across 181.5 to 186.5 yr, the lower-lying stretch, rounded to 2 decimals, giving 0.96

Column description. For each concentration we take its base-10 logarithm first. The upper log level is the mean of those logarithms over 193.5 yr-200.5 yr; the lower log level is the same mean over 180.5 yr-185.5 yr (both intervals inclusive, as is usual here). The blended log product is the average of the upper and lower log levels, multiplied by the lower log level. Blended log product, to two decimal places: 4.52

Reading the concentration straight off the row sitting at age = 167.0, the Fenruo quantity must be 80.82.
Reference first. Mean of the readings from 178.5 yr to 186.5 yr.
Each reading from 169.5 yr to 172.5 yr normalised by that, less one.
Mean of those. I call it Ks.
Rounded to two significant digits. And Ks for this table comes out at -0.33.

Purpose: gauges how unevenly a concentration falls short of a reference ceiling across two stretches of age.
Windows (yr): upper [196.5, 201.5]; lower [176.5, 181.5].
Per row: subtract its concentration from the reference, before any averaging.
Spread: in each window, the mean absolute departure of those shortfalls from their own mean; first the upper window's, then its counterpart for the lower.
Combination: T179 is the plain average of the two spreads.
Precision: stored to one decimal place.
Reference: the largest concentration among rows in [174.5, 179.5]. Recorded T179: 5.1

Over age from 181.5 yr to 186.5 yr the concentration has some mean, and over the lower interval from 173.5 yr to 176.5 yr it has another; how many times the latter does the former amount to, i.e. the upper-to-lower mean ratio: 1.35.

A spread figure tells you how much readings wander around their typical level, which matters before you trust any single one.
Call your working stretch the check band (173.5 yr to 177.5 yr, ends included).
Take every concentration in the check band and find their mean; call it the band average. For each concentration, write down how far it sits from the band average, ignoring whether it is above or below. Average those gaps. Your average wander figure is 5.8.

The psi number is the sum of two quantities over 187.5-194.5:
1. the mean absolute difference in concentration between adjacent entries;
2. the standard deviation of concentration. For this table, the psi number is 14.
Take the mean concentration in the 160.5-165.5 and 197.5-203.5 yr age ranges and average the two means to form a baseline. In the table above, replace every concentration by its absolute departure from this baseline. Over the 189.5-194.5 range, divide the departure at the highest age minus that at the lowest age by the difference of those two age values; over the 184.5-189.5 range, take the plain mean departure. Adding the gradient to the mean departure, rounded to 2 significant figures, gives 26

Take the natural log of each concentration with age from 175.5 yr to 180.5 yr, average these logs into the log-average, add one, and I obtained 5.71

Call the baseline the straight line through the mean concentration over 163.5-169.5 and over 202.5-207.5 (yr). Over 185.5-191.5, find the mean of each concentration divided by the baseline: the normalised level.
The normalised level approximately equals 1.24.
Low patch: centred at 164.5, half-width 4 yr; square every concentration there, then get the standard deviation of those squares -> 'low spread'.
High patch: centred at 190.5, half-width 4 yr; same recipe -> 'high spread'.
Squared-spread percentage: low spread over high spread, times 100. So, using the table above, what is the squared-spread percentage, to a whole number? 53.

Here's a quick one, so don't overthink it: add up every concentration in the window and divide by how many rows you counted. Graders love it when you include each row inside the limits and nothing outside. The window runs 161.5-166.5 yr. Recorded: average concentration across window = 86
